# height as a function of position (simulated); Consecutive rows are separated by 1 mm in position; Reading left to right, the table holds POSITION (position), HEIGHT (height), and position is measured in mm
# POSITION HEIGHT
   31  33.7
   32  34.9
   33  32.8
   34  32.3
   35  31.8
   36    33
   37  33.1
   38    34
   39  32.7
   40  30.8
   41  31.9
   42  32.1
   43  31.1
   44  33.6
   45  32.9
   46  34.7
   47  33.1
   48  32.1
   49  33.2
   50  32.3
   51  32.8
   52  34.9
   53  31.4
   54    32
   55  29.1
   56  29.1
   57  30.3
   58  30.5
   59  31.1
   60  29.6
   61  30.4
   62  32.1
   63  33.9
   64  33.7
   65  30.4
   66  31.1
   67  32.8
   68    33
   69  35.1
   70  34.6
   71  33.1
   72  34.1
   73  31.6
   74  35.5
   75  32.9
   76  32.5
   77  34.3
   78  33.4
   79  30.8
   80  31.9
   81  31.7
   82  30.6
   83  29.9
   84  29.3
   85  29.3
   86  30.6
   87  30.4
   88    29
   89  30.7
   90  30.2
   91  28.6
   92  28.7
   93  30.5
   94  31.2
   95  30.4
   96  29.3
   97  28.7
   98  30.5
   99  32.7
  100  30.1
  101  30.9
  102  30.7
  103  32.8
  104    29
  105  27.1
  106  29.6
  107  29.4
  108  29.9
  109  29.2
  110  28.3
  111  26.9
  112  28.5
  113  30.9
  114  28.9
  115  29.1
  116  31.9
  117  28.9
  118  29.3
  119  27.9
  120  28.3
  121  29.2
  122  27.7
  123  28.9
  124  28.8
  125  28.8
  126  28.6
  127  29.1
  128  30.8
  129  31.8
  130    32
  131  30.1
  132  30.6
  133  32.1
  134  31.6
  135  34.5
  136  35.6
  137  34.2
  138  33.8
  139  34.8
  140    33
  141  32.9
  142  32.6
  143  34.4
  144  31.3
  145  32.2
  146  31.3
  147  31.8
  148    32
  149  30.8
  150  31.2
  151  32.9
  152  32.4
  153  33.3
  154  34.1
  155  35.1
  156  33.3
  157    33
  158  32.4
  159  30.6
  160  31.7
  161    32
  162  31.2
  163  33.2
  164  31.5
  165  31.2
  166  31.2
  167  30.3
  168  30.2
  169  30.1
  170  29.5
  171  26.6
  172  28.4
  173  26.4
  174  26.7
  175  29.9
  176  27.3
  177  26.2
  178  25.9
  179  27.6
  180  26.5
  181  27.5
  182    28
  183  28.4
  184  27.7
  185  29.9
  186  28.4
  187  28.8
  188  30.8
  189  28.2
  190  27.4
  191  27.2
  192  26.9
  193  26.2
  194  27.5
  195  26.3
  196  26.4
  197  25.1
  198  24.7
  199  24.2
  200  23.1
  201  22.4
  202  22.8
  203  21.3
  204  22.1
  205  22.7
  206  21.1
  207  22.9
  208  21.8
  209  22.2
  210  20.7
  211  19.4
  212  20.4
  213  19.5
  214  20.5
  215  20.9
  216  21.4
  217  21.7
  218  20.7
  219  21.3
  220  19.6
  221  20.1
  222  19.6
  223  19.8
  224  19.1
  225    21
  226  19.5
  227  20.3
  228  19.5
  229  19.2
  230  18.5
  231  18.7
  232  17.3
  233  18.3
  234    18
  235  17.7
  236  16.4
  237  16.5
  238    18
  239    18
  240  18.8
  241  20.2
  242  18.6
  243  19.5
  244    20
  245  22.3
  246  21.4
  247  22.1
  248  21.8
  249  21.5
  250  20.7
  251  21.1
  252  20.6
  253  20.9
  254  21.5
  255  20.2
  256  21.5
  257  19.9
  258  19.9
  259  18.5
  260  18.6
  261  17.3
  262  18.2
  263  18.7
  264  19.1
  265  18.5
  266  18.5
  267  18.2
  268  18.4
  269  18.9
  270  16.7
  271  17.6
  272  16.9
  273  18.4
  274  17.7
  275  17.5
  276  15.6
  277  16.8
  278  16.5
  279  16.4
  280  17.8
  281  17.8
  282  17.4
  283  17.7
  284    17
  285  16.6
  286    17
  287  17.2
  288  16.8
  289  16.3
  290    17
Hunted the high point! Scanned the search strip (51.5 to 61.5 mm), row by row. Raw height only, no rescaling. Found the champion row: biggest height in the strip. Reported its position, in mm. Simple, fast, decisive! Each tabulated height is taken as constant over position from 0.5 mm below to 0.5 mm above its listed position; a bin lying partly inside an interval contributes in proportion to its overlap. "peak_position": 52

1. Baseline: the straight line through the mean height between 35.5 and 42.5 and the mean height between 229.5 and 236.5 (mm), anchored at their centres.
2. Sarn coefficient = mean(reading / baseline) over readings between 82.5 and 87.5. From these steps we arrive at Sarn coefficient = 1.03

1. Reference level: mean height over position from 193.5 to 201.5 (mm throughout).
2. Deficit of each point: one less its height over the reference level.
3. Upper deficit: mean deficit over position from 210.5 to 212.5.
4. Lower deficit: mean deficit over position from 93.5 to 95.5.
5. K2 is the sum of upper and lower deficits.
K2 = 0.0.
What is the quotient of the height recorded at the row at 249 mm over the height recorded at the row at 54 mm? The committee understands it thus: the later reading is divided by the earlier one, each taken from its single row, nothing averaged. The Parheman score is 0.67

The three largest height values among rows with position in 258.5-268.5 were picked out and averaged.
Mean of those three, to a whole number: 19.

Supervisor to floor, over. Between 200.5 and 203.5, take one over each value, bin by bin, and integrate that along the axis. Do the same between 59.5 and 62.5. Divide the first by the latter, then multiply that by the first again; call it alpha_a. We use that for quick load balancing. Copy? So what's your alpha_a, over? 0.19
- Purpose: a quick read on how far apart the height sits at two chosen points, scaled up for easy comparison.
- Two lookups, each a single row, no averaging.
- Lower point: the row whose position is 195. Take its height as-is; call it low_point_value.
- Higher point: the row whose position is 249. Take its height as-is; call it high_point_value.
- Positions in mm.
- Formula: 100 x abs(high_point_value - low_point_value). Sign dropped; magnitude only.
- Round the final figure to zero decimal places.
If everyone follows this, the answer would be 480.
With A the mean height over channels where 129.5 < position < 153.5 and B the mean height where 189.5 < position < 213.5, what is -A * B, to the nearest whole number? -766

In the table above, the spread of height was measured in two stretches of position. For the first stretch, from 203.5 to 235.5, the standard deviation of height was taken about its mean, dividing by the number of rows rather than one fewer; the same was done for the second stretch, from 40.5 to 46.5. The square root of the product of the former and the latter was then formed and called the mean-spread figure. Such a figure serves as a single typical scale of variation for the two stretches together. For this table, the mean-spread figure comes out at 1.30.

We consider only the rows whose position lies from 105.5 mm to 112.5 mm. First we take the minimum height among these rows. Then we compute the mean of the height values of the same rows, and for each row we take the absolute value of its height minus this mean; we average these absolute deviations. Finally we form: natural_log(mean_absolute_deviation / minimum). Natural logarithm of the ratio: -3.52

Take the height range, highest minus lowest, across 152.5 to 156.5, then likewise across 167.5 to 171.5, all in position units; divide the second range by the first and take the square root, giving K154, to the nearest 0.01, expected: 1.41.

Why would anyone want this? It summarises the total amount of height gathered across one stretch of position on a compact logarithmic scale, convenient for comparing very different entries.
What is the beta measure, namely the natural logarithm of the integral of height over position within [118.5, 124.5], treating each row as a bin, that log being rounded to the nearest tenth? 5.1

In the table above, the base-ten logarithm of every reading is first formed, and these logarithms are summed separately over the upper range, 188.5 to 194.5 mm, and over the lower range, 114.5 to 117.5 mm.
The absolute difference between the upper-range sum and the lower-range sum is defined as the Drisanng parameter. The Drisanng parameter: 4.2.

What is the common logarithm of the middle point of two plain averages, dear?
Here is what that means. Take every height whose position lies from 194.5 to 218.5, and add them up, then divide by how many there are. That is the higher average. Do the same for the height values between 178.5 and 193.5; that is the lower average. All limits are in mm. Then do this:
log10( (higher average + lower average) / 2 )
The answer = 1.400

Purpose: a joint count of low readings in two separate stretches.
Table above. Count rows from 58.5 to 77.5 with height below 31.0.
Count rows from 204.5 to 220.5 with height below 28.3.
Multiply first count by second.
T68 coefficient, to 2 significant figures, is 48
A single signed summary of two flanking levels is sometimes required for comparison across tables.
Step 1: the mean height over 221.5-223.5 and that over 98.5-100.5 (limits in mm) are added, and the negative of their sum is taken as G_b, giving -51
